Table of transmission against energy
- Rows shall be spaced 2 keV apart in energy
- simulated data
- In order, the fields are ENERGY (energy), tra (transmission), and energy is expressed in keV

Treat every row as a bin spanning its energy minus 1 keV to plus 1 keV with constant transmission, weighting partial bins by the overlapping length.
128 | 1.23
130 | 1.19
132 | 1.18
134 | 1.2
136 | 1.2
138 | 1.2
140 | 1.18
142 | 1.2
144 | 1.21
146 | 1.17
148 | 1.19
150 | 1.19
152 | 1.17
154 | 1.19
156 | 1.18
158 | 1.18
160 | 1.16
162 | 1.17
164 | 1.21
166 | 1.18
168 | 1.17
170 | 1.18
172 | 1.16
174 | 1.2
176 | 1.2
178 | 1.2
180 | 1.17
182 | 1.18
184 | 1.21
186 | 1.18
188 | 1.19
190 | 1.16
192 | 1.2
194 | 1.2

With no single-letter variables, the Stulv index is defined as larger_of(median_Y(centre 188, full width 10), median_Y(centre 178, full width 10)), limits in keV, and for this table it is 1.20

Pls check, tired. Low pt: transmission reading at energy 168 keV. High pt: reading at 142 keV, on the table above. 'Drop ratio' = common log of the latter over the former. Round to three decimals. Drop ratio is 0.011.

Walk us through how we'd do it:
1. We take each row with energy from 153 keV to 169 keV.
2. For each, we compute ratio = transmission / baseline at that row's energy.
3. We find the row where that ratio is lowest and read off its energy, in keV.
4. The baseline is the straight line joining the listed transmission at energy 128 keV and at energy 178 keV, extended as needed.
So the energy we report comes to 160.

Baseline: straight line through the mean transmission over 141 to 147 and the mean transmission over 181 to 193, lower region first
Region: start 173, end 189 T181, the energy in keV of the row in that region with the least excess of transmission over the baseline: 180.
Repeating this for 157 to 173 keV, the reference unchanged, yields 160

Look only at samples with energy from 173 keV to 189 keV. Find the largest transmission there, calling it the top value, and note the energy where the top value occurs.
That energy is 184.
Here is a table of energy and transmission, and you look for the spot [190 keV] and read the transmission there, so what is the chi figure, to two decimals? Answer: 1.16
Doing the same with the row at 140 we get 1.18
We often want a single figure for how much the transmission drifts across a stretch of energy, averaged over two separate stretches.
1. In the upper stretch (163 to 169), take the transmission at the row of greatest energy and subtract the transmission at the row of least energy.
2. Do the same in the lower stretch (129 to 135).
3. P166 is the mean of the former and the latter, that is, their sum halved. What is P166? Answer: -0.015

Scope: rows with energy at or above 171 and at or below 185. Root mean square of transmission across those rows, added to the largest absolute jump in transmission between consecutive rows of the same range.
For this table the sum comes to 1.23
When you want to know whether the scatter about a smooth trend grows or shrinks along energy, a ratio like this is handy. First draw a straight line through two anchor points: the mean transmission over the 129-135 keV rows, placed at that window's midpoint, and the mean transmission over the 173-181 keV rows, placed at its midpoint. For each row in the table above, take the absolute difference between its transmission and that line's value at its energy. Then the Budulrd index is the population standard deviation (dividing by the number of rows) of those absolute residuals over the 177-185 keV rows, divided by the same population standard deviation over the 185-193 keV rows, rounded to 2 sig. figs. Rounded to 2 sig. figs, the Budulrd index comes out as 0.48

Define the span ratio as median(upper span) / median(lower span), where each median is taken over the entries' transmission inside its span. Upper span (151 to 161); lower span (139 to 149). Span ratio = 0.99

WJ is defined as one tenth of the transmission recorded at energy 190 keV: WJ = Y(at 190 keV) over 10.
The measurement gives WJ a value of 0.116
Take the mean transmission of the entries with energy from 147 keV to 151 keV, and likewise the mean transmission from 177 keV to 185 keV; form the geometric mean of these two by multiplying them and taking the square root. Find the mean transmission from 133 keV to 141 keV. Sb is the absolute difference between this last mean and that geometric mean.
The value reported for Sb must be 0.0050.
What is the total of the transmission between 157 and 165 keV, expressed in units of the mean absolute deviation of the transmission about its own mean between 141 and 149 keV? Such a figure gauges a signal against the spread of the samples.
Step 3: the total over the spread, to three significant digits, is 378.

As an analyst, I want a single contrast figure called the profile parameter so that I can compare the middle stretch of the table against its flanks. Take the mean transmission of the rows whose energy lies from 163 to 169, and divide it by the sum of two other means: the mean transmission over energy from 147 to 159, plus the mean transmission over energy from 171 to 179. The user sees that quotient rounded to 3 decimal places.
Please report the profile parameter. 0.500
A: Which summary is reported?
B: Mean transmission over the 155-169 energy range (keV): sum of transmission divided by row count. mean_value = 1.18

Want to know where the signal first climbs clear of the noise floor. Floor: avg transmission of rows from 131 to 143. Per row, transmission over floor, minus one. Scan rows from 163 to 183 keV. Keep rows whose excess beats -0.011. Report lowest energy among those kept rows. 164 keV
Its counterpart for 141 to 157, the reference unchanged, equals 142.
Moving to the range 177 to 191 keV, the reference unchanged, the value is 178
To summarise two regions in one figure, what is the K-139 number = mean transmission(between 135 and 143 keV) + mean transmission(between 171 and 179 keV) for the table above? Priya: 2.385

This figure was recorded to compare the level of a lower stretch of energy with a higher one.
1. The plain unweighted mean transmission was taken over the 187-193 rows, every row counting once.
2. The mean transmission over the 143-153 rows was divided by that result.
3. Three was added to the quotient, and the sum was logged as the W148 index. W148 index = 4.00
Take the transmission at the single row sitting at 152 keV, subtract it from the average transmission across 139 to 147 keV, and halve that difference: 0.010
